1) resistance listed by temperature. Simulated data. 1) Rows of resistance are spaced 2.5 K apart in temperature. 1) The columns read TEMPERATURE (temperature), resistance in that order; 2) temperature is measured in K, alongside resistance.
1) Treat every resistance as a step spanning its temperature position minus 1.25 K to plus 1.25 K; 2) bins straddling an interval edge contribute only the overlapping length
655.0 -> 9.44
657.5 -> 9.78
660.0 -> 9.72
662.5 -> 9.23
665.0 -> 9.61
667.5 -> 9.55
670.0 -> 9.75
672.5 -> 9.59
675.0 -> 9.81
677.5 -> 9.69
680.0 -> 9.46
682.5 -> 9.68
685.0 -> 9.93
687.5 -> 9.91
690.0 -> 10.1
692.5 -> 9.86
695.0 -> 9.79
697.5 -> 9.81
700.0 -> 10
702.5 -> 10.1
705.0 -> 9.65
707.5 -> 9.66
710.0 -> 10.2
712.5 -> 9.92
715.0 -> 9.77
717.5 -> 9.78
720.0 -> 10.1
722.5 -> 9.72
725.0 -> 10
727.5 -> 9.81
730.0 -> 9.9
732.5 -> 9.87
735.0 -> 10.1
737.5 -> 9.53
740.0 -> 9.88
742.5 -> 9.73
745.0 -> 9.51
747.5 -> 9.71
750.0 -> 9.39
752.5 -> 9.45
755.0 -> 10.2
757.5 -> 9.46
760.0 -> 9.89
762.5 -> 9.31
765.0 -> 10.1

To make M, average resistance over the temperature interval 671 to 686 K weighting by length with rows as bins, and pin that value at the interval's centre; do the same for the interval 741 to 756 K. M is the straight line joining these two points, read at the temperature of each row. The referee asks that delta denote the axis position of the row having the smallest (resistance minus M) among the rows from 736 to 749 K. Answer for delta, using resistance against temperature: 745.0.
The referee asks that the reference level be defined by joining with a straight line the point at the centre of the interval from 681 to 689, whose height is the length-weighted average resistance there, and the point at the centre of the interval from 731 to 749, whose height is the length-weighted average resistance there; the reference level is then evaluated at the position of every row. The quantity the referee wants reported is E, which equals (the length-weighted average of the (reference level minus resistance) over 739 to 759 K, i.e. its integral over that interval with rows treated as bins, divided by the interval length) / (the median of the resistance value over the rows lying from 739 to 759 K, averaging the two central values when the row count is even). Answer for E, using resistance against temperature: 0.008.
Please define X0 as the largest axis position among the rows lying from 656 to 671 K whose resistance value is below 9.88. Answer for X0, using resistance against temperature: 670.0 K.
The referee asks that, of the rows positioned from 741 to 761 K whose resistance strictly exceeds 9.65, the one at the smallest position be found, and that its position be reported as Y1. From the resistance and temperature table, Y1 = 742.5 K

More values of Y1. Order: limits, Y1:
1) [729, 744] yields 730.0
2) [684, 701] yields 685.0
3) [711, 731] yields 712.5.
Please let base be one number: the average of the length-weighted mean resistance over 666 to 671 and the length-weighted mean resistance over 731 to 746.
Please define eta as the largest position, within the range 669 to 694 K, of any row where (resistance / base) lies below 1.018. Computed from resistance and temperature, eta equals 692.5 K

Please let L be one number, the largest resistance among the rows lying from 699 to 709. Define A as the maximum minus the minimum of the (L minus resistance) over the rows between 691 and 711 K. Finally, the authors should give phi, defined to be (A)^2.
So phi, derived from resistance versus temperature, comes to 0.30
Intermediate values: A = 0.550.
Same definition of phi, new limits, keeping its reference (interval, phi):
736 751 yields 0.24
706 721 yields 0.29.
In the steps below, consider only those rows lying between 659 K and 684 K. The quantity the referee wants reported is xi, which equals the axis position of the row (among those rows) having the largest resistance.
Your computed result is 675.0 K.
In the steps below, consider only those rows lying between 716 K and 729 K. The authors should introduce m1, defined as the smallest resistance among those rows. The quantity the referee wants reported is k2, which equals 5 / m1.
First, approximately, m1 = 9.72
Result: 0.514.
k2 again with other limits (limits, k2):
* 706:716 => 0.518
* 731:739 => 0.525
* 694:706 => 0.518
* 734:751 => 0.532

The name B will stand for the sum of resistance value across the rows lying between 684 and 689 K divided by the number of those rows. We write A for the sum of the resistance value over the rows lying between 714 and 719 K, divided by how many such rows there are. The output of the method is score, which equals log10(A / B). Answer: -0.006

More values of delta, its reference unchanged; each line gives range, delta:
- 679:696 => 680.0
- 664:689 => 680.0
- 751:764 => 762.5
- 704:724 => 705.0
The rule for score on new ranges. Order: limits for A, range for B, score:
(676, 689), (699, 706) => -0.008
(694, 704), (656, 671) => 0.014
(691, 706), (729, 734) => -0.001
